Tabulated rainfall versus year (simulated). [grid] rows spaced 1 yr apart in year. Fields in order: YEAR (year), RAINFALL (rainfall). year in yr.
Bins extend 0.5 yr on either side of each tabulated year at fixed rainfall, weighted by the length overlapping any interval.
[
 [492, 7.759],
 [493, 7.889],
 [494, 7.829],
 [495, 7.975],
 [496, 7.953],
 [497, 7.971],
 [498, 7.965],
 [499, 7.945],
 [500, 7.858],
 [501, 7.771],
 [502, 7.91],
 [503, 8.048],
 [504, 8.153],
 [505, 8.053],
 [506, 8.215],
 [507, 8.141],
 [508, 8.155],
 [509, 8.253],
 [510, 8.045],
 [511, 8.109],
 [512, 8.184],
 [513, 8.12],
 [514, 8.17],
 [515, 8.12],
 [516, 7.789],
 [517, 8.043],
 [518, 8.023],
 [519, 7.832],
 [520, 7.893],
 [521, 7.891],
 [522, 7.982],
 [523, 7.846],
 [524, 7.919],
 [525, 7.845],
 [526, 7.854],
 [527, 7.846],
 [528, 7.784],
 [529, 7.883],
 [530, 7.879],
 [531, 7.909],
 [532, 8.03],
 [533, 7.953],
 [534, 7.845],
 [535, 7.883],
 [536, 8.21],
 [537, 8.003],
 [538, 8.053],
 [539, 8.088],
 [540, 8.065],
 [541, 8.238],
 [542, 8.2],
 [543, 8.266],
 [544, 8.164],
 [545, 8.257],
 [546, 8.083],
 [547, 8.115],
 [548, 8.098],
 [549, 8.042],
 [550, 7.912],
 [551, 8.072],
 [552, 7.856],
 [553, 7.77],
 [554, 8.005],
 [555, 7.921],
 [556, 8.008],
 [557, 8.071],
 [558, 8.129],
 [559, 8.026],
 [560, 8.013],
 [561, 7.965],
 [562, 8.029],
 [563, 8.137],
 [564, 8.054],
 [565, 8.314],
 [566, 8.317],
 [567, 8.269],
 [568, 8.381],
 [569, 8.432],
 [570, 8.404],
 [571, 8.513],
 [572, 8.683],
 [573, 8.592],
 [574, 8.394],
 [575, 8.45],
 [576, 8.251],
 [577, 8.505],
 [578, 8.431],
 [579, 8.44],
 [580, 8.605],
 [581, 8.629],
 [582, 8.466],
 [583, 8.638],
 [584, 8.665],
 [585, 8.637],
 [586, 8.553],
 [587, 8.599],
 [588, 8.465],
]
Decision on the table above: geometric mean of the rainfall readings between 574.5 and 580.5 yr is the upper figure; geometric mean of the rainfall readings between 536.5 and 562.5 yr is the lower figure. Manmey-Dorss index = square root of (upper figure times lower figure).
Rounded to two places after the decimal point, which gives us 8.25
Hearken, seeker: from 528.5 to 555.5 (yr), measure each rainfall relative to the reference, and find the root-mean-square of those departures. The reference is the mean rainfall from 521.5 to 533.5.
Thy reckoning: 0.19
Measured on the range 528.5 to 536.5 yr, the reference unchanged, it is 0.12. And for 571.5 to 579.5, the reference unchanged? 0.59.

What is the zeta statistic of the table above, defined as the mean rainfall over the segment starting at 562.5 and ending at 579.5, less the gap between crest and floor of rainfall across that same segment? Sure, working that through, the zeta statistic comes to 7.76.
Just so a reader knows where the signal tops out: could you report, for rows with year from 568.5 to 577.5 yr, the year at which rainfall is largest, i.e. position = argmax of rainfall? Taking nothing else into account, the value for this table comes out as 572 yr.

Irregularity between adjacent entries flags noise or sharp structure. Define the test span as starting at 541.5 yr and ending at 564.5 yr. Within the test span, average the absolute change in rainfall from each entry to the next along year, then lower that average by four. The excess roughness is -3.91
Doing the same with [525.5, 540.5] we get -3.92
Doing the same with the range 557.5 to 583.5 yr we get -3.90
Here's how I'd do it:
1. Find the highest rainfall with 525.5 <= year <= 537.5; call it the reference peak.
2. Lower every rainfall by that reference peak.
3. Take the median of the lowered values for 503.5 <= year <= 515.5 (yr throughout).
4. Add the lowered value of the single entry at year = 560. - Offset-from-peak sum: -0.26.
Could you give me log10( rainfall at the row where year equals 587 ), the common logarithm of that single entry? 0.934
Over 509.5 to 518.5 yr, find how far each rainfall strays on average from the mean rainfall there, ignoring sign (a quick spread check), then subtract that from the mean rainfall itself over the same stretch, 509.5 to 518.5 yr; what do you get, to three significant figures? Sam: 7.99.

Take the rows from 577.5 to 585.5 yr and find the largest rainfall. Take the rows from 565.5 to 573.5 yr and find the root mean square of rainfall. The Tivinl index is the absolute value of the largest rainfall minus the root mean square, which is 0.2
